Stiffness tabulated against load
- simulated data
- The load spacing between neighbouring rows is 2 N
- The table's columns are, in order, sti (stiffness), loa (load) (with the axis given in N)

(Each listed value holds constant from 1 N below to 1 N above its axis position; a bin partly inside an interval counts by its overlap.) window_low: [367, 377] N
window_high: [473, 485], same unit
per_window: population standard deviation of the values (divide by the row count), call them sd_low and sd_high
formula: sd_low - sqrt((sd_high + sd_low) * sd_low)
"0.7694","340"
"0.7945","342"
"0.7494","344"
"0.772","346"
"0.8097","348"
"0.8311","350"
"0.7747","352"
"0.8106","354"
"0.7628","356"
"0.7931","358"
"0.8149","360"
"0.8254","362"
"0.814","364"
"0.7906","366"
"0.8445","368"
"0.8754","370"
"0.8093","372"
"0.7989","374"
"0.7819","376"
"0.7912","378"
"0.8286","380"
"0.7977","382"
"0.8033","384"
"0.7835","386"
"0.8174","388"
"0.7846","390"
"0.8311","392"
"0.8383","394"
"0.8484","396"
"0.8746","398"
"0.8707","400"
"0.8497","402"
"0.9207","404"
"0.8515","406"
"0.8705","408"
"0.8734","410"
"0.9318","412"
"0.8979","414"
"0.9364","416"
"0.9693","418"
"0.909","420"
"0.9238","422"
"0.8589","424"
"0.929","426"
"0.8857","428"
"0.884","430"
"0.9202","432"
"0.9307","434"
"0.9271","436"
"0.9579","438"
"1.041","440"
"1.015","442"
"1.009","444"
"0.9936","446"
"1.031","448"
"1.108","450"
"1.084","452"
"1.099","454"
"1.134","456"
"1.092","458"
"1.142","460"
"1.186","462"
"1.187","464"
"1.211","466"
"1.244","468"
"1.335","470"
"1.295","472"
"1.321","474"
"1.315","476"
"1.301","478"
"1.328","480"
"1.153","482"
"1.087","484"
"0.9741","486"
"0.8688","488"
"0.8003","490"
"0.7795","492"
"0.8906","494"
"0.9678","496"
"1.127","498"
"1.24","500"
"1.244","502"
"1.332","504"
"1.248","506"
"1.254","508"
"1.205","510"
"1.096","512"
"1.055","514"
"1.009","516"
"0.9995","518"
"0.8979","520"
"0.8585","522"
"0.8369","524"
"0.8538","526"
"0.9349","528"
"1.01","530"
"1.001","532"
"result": -0.032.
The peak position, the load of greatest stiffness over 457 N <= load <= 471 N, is 470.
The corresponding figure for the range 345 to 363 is 350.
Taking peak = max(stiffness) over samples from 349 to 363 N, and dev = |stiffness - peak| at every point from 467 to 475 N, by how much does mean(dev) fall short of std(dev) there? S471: -0.43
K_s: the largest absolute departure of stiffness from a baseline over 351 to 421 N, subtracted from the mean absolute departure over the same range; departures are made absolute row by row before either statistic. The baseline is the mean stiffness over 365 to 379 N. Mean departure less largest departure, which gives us -0.114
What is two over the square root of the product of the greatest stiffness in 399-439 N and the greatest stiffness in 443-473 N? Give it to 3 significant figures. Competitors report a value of 1.76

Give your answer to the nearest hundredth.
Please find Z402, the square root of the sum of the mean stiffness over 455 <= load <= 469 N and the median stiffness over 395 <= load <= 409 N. 1.43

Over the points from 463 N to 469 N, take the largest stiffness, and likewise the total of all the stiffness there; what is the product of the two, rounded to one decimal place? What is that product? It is 4.5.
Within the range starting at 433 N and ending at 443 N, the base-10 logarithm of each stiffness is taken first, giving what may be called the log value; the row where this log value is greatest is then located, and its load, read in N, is 440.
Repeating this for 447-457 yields 456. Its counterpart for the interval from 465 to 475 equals 470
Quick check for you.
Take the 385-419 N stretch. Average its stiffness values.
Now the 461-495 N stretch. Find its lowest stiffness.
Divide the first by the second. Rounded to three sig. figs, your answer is 1.11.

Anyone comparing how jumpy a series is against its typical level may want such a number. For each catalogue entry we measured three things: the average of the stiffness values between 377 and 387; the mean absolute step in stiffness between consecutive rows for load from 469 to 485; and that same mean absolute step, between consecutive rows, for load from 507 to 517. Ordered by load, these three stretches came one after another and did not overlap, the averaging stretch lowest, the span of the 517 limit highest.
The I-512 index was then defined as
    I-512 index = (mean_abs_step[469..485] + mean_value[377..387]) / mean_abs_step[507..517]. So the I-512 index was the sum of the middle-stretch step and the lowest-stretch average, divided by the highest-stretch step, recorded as 13.9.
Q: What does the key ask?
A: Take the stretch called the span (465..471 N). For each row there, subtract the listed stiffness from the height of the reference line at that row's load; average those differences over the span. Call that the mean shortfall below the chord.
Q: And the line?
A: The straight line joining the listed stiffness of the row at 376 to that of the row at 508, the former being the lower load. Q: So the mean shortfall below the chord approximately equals -0.15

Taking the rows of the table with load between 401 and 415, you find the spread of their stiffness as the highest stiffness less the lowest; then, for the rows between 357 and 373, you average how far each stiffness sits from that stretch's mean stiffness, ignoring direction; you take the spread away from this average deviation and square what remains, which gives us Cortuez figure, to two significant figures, 0.0038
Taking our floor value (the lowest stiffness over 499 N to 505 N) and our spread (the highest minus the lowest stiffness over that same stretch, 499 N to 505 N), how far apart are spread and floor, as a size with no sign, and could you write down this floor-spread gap 1.1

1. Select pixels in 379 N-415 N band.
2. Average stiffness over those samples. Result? 0.85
